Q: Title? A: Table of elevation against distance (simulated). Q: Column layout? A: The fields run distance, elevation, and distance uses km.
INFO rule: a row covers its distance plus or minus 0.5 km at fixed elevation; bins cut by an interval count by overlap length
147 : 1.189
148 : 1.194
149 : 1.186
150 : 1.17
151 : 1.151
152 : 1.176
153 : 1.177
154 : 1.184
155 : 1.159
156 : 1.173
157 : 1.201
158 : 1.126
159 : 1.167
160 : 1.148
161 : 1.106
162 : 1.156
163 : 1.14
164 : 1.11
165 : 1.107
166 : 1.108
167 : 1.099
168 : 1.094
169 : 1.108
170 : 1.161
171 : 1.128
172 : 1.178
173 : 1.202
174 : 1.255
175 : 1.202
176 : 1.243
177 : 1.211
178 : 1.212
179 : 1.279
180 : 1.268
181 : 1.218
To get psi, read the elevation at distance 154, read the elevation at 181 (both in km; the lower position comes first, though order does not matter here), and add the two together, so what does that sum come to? 2.40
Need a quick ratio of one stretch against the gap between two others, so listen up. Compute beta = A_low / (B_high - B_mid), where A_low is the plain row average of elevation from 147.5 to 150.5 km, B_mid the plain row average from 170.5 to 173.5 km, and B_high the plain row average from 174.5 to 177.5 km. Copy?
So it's 24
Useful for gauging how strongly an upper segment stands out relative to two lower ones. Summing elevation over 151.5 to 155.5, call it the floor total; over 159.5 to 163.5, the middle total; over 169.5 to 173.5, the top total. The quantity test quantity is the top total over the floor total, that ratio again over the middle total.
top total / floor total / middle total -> 0.219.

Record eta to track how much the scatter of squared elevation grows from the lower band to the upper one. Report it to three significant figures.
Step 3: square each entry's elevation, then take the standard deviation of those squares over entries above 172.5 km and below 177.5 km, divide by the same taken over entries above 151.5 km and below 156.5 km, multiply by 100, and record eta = 282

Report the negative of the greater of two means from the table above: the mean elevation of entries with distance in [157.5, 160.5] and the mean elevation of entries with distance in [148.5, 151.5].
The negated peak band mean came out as -1.17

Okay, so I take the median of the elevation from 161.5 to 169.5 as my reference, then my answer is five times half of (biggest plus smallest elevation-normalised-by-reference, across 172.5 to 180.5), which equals 5.60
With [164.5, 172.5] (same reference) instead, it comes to 5.13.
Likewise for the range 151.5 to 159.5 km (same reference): 5.25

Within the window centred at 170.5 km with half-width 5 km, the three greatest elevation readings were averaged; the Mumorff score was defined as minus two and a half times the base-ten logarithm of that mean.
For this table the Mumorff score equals -0.216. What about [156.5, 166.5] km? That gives -0.175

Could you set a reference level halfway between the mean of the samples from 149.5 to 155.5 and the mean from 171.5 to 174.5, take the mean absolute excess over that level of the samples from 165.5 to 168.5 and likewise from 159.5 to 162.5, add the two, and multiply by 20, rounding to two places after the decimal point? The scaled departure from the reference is 2.88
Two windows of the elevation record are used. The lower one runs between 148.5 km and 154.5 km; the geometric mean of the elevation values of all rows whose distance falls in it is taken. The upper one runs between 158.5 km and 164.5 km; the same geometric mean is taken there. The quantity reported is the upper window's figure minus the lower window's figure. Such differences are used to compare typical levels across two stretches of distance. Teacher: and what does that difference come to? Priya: -0.04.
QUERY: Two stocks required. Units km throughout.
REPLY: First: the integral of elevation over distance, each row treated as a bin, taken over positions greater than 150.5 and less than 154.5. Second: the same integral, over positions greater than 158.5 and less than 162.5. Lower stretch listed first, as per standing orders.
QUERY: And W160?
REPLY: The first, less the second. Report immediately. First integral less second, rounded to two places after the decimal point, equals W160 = 0.11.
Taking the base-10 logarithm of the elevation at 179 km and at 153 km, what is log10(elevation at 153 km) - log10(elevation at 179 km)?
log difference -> -0.04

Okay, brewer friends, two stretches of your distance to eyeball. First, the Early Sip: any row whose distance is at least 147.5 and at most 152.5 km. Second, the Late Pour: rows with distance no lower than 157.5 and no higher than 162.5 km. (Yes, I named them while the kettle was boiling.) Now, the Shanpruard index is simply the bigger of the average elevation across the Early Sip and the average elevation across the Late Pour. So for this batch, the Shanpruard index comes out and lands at 1.18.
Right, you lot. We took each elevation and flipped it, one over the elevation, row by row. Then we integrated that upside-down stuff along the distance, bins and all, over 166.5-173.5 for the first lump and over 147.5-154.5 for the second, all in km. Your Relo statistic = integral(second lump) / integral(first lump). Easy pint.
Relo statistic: 0.97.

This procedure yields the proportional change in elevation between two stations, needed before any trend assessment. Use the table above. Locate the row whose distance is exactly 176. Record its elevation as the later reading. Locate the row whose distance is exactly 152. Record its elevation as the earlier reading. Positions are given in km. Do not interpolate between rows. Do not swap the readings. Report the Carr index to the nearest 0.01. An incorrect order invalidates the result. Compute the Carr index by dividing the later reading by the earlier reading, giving 1.06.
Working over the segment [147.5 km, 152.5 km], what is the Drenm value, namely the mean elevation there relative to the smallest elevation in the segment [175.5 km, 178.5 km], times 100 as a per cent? 97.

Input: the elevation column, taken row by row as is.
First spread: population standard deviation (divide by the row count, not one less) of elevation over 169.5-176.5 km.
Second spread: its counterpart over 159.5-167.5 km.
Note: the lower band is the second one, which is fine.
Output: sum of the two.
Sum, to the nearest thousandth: 0.062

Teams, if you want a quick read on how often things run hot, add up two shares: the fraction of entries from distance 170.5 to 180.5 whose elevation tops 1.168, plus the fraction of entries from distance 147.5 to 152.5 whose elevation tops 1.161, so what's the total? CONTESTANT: 1.7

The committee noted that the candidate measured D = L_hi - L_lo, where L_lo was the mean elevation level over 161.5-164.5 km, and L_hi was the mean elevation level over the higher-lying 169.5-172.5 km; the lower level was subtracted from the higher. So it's 0.020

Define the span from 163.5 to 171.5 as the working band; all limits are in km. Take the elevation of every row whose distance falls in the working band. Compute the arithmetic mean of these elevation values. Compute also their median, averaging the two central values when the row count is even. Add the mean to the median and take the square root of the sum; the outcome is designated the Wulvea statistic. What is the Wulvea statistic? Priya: 1.49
